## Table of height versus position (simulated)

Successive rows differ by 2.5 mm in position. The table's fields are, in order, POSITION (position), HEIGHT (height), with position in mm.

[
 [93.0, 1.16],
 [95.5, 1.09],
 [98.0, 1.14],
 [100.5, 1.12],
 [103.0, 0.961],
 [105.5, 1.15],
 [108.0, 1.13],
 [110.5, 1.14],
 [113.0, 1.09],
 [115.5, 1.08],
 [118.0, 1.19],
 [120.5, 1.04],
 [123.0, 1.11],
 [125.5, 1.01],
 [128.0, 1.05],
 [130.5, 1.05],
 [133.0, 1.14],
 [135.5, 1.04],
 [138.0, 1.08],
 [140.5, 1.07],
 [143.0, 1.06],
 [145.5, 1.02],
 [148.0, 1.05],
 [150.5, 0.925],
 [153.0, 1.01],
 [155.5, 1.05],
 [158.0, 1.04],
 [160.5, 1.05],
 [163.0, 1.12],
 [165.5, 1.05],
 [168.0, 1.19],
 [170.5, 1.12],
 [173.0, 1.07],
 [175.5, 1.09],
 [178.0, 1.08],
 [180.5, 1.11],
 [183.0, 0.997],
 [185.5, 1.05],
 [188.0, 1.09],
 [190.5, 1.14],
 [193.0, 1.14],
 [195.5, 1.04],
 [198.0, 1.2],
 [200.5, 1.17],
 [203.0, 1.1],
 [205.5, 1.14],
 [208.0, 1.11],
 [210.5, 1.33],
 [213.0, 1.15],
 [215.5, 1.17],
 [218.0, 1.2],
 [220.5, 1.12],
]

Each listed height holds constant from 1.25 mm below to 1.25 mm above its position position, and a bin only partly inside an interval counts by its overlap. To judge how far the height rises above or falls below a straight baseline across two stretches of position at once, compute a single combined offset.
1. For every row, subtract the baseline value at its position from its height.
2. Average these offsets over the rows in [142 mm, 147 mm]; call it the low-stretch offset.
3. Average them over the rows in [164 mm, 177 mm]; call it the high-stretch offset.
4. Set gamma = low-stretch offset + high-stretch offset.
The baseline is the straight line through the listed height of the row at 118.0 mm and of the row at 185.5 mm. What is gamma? -0.073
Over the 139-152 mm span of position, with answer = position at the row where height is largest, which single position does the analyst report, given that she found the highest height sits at 140.5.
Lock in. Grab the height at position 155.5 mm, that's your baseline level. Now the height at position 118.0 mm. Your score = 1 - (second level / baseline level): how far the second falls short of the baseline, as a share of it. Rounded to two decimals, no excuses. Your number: -0.13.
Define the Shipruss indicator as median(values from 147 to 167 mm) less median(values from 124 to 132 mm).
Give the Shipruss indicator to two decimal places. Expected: 0.00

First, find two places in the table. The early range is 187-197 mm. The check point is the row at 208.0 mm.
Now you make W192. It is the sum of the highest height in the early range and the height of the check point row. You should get 2.25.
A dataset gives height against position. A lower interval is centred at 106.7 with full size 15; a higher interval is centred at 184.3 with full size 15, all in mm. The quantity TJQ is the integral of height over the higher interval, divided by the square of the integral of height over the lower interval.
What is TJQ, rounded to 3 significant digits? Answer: 0.0595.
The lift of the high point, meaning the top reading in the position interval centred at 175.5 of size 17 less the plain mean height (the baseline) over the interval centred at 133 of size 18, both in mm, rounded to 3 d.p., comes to 0.127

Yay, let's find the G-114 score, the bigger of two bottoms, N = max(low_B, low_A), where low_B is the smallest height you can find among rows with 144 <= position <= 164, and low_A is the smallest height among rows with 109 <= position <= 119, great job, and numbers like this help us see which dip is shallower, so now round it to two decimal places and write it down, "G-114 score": 1.08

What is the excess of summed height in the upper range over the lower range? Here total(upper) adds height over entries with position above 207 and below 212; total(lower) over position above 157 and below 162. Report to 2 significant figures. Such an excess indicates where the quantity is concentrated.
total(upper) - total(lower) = 0.35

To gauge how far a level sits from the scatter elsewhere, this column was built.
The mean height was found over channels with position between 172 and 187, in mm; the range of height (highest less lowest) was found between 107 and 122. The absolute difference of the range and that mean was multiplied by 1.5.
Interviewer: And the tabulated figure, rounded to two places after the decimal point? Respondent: 1.37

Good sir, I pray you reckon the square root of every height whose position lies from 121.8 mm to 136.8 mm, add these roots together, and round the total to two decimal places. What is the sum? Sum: 6.20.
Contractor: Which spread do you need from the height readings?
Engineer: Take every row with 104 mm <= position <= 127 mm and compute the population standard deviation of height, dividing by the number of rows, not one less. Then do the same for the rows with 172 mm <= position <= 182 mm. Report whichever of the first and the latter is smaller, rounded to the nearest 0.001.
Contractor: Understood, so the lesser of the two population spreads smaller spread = 0.015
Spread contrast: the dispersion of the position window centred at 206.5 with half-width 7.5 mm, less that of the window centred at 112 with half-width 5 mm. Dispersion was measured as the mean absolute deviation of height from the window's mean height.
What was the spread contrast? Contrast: 0.031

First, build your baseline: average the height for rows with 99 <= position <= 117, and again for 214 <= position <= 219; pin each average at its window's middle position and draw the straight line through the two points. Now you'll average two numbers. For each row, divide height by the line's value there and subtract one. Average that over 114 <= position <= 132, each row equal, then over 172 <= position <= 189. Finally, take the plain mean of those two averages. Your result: -0.052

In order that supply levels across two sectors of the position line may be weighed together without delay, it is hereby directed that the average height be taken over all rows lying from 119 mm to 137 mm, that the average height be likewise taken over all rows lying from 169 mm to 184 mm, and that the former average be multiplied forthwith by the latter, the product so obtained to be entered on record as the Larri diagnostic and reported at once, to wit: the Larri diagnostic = 1.15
